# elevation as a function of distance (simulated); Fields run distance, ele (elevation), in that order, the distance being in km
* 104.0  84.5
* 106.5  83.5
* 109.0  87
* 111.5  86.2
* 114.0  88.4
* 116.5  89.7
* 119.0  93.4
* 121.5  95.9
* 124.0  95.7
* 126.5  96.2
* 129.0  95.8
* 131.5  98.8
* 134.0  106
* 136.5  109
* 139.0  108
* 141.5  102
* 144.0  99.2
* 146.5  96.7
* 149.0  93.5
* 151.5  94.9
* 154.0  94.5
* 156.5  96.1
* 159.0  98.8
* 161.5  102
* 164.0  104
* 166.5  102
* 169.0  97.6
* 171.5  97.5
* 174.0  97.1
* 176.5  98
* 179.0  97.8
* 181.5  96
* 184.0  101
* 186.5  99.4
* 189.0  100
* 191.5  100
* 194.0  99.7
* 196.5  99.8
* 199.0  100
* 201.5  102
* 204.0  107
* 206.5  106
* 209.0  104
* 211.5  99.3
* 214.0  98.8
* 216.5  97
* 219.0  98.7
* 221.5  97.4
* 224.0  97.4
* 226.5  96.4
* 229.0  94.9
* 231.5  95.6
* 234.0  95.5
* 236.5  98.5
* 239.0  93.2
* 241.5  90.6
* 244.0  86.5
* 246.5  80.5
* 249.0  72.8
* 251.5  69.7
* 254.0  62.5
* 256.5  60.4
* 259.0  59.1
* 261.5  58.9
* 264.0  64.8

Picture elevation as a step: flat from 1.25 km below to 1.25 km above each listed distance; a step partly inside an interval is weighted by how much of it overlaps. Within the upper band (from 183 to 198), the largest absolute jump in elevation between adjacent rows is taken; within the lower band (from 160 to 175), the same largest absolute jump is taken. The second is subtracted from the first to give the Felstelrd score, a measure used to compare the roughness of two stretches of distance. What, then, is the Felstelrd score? -3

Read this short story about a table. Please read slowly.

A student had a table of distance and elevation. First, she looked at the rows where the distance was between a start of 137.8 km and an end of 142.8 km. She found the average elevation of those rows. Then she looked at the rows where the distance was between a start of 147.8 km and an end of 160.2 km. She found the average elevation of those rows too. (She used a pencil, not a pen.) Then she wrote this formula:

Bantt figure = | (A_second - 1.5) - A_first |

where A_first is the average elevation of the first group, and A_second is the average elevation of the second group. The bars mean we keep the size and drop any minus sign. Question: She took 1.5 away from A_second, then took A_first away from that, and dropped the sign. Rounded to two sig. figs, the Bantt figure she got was 11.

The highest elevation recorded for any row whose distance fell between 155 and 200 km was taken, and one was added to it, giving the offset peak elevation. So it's 105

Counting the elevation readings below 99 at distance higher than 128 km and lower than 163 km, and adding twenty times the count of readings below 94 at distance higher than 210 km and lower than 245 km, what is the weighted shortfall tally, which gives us 68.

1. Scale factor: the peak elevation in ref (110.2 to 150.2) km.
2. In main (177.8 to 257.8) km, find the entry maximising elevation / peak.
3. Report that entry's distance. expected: 204.0 km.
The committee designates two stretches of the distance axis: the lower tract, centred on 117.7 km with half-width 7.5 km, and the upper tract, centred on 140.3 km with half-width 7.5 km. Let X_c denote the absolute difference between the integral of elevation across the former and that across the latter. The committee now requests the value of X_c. 179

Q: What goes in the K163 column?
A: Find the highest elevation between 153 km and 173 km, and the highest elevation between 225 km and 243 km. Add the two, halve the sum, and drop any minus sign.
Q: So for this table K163 101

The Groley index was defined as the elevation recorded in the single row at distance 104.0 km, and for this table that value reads 84.5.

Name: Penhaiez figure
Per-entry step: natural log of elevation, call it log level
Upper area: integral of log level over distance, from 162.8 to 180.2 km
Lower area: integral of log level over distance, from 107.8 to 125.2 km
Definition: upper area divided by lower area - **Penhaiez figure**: 1.019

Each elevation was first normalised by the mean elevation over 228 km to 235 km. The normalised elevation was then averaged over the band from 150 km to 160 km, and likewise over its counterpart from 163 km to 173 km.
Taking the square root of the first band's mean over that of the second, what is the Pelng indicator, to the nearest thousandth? 0.979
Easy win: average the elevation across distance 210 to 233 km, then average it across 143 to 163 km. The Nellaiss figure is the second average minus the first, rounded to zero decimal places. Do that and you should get 0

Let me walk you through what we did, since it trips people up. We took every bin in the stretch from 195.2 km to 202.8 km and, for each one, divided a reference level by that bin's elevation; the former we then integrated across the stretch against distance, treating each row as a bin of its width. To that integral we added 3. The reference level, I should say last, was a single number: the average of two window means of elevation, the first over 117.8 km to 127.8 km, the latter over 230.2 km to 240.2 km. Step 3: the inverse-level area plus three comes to 10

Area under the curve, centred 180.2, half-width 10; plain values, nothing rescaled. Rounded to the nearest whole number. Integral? 1967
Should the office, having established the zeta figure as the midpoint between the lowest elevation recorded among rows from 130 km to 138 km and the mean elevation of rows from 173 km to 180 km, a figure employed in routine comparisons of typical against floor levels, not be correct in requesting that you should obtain 98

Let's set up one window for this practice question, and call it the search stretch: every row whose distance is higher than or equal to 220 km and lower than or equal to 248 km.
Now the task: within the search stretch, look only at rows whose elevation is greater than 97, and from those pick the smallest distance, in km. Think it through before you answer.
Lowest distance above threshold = 221.5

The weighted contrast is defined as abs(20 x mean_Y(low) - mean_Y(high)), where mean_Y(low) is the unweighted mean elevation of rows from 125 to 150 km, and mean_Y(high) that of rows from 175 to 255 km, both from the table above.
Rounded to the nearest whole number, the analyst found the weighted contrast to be 1916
